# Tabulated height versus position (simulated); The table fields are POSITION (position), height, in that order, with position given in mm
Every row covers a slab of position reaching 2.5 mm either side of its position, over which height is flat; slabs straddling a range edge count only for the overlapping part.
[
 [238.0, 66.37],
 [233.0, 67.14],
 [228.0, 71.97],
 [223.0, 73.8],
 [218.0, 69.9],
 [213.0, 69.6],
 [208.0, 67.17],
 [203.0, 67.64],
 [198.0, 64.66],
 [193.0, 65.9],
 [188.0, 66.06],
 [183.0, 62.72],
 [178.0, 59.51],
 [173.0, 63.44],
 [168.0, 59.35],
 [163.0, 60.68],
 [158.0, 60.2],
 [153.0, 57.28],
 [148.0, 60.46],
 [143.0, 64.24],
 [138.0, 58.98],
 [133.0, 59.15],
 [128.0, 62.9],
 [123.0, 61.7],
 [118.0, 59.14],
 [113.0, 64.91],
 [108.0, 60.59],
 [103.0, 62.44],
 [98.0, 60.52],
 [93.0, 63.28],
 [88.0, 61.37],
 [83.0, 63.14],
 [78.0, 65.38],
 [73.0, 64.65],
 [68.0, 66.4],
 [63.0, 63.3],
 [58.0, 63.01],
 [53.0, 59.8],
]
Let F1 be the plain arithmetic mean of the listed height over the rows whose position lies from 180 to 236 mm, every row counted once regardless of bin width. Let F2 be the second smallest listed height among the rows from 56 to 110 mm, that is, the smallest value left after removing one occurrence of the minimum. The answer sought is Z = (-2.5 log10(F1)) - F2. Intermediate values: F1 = 67.9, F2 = 60.59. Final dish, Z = -65.2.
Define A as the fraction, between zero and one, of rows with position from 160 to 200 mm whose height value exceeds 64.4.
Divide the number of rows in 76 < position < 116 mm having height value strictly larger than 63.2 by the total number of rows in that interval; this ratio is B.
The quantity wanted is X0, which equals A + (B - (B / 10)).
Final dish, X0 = 0.71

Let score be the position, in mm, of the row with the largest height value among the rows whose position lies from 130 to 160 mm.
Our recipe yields 143.0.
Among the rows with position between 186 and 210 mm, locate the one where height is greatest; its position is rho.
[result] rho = 203.0 mm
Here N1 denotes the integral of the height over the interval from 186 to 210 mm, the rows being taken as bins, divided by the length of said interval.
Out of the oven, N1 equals 66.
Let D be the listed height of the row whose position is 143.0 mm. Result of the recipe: 64.24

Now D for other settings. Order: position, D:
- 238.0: 66.37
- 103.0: 62.44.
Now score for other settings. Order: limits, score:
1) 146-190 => 188.0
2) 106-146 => 113.0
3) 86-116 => 113.0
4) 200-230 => 223.0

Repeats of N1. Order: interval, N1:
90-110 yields 62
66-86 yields 65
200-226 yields 70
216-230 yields 72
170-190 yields 63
